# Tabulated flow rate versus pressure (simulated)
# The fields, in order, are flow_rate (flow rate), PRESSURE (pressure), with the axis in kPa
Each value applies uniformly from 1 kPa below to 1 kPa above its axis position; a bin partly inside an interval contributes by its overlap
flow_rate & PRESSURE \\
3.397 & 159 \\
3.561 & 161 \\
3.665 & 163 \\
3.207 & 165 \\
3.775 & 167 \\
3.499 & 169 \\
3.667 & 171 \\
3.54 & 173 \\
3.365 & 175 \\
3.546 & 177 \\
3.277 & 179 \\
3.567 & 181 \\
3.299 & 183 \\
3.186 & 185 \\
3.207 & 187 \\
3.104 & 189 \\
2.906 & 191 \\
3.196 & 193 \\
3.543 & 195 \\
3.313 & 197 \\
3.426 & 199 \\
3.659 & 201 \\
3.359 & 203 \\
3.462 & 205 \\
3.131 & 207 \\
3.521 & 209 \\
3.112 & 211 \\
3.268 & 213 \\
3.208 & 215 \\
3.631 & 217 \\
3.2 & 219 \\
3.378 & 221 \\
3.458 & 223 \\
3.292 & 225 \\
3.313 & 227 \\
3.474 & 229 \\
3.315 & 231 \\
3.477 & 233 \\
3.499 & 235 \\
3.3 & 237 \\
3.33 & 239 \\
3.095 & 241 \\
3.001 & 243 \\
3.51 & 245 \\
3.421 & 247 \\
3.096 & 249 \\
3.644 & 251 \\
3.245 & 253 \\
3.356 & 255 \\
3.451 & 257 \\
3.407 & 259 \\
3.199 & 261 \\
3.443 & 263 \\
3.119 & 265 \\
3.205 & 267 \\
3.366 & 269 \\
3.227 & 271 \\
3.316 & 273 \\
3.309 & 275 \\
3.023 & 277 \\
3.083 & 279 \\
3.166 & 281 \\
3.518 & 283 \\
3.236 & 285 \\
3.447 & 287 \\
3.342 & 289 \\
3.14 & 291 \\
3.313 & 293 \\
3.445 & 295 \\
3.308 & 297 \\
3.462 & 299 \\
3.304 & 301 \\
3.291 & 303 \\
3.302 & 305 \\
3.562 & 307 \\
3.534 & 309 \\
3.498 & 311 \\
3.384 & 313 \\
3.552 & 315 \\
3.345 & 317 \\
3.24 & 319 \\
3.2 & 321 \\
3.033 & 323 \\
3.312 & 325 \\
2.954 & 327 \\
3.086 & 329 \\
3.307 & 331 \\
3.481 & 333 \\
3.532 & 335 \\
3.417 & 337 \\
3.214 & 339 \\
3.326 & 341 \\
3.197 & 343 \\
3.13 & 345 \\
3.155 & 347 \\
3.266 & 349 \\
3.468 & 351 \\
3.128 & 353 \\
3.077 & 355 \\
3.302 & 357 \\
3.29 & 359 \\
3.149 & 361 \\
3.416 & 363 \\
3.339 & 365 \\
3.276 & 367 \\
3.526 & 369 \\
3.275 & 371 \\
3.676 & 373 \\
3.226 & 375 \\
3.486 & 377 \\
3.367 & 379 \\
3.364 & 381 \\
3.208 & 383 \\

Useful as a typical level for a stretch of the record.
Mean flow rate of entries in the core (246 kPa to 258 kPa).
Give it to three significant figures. 3.37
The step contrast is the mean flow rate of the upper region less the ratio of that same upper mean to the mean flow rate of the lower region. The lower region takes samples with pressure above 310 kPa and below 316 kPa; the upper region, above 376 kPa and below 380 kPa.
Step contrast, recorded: 2.44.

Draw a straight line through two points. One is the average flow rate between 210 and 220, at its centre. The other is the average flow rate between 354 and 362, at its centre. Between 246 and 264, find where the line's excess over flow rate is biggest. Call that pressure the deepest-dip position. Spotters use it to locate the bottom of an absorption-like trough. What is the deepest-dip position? 249 kPa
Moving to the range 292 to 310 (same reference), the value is 303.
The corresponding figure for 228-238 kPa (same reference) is 237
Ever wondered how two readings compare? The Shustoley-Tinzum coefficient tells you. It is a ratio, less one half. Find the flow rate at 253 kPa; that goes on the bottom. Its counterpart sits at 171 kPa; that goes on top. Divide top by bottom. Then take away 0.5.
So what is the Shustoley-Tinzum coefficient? 0.63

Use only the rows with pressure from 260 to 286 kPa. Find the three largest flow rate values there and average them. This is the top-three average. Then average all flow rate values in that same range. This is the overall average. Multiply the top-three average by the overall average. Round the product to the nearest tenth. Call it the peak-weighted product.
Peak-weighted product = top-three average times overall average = 11.2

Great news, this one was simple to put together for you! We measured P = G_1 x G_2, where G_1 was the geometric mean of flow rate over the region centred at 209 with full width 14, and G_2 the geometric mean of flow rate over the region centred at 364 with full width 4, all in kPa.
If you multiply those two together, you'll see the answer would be 11.1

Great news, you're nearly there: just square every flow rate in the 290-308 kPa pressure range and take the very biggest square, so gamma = 12.7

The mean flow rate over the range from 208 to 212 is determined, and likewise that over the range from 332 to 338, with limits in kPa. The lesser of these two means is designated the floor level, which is 3.32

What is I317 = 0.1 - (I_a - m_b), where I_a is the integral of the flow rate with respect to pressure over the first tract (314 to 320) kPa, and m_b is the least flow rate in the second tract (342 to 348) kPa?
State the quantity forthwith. -17.0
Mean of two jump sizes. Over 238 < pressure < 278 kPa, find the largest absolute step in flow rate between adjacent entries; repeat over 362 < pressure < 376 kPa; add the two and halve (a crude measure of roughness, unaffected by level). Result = 0.50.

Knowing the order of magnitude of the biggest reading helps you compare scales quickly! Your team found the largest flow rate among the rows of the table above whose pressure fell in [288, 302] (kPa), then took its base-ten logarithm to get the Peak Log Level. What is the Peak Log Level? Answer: 0.539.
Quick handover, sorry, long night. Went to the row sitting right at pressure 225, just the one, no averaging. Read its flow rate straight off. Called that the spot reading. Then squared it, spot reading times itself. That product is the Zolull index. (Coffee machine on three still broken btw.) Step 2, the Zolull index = 10.8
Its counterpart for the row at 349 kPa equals 10.7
